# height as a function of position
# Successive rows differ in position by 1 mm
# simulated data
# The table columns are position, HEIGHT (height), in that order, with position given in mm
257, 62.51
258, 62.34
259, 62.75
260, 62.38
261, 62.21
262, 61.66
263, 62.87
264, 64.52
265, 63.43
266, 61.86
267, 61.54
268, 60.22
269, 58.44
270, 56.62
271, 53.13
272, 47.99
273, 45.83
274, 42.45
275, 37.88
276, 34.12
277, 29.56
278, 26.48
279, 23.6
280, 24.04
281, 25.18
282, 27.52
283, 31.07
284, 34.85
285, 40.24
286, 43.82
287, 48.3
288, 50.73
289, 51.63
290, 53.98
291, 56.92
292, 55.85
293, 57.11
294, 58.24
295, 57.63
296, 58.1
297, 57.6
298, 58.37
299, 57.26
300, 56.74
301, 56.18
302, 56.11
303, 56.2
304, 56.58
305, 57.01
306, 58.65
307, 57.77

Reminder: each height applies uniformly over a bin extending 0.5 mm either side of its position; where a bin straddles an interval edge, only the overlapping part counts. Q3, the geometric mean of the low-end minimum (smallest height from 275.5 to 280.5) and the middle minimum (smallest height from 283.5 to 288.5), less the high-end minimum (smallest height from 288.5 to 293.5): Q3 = -23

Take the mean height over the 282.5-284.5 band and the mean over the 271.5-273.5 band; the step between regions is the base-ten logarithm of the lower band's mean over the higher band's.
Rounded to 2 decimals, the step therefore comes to 0.15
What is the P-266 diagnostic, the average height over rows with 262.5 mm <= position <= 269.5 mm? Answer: 62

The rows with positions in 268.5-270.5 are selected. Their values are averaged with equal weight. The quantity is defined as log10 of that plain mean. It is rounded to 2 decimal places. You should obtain 1.76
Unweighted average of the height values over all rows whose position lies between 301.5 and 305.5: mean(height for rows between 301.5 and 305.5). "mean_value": 56.5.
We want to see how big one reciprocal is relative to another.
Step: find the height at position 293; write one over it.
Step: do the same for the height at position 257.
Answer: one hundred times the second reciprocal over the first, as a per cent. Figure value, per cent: 91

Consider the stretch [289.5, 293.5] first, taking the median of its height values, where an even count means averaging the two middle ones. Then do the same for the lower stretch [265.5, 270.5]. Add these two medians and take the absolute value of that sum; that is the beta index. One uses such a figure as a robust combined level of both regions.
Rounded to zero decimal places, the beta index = 117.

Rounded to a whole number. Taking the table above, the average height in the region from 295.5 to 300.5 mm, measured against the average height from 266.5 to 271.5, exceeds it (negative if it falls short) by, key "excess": 0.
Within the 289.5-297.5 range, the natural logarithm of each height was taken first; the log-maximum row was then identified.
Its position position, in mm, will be 294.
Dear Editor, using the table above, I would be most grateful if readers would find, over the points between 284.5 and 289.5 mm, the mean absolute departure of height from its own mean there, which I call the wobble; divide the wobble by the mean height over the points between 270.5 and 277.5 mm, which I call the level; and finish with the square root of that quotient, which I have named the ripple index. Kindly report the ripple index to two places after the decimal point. 0.31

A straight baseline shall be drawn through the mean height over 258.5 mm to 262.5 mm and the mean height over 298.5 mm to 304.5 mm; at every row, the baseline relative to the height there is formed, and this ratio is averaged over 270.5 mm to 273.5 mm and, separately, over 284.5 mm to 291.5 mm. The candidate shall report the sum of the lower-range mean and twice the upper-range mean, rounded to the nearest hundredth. 3.64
